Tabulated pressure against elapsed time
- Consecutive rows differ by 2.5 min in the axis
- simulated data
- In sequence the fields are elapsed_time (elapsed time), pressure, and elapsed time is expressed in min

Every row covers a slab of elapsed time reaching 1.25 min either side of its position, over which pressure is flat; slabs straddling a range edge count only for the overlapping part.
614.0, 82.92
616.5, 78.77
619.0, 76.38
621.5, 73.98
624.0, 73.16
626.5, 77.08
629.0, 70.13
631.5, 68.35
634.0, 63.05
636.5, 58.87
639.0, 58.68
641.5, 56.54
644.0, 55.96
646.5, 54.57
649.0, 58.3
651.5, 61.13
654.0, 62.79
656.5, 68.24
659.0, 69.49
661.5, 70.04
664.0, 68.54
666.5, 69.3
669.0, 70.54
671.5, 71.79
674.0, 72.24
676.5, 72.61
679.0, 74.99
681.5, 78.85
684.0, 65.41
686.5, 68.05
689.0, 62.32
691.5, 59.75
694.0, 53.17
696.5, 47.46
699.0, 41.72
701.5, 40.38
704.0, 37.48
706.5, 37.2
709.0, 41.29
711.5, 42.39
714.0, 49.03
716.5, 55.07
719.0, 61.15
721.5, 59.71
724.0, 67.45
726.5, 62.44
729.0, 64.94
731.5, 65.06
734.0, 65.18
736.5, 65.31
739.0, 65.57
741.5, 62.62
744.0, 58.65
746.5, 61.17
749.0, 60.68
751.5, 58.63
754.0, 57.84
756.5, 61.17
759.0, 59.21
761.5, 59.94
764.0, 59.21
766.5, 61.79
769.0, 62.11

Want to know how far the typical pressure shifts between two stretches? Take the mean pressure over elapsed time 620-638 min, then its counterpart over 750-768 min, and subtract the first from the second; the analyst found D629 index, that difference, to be -9.5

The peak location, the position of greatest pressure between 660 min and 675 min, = 674.0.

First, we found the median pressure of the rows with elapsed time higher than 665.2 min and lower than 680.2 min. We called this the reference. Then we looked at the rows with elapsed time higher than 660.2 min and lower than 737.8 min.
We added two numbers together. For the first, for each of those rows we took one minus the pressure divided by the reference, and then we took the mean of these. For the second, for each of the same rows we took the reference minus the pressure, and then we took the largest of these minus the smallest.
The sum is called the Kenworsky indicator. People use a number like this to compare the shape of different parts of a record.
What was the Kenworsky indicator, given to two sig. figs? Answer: 42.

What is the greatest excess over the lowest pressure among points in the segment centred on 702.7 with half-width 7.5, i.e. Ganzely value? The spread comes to 10.3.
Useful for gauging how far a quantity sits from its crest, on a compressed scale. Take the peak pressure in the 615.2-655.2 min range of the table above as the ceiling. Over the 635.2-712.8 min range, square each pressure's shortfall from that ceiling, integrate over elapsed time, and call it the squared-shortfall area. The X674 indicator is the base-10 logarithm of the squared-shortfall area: 4.59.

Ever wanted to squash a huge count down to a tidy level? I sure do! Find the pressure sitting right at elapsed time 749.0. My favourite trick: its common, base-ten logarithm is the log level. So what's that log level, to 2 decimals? 1.78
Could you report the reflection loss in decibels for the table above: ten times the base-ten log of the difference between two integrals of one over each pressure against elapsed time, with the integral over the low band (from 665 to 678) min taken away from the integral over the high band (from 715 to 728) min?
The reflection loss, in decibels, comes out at -15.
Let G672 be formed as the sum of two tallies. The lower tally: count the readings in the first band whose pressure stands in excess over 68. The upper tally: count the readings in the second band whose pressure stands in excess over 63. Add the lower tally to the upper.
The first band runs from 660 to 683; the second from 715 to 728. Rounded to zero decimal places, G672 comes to 10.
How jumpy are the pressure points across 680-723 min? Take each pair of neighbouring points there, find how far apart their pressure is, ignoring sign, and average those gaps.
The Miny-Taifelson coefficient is 4.5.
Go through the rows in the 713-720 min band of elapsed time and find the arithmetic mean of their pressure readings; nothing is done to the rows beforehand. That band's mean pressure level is 55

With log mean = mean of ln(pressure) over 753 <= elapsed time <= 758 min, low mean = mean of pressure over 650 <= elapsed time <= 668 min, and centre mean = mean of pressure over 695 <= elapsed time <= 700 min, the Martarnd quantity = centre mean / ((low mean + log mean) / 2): 1.3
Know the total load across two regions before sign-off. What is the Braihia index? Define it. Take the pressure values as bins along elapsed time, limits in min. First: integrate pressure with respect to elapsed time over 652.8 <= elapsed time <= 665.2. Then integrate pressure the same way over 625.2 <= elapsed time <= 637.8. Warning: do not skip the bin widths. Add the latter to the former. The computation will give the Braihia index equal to 1691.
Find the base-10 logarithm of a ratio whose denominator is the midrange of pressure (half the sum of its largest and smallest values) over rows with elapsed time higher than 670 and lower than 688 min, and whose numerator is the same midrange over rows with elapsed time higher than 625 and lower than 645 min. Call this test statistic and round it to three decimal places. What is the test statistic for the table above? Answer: -0.035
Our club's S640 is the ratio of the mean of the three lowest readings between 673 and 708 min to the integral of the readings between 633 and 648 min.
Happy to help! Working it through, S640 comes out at 0.044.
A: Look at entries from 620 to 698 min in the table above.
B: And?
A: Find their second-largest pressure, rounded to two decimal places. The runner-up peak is 77.08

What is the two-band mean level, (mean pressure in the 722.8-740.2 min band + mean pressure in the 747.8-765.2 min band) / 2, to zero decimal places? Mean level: 62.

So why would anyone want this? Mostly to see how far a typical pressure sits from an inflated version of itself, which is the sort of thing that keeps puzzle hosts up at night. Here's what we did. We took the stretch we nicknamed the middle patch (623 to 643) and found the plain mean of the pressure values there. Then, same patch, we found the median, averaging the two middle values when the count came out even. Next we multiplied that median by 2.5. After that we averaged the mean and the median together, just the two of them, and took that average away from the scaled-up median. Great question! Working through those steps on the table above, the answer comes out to 99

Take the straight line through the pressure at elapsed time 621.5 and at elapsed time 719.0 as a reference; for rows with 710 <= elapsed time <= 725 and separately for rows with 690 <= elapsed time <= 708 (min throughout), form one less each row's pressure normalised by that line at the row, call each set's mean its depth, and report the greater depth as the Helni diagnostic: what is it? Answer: 0.29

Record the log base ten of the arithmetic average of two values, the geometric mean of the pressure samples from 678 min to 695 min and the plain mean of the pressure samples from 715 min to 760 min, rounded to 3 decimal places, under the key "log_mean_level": 1.804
